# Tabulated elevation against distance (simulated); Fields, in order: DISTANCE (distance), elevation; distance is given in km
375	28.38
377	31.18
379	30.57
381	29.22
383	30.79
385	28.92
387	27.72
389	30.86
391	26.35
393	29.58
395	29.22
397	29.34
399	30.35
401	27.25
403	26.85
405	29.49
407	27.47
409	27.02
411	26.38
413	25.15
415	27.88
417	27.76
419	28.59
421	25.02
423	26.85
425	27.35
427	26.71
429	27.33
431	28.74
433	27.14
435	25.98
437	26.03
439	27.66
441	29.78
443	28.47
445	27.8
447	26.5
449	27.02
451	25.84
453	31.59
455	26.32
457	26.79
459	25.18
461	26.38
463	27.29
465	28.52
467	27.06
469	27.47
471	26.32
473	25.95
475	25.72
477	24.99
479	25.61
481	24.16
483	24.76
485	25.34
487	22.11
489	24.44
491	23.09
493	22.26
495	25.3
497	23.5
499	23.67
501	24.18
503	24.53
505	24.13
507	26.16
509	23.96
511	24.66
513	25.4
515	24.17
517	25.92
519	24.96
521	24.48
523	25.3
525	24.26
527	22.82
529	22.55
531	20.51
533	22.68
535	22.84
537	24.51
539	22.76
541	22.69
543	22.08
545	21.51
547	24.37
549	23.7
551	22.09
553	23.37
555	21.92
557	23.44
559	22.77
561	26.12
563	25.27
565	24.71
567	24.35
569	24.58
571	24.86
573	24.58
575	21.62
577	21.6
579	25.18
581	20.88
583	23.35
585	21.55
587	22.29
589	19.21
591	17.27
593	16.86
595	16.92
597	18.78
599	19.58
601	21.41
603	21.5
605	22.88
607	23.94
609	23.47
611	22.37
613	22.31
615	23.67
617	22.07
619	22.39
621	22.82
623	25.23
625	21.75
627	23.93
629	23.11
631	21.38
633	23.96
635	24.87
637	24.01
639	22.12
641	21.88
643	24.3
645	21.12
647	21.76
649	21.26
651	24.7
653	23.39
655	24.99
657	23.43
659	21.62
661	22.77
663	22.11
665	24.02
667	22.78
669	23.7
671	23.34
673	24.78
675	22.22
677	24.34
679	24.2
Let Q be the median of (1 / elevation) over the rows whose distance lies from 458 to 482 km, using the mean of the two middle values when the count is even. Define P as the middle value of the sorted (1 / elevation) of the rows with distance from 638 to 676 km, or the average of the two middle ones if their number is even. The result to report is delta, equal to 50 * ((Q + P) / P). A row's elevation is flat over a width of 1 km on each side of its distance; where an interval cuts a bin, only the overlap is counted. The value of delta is 94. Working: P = 0.044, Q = 0.0383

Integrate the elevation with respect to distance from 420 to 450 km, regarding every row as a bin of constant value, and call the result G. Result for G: 817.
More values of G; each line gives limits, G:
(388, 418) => 842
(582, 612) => 623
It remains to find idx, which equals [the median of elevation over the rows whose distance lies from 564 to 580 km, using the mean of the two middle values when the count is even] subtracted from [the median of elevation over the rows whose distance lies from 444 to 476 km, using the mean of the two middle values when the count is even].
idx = 2.1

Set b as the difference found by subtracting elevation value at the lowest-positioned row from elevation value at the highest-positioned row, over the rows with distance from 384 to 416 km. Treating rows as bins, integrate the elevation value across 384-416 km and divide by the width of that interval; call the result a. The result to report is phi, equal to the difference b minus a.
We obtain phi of -29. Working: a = 28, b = -1.0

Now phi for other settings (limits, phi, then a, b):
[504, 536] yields -25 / 24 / -1.3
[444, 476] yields -29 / 27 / -2.1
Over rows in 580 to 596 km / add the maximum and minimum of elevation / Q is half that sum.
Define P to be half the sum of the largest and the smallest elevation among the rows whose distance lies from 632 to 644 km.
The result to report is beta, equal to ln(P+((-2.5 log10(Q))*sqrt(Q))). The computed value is 2.17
